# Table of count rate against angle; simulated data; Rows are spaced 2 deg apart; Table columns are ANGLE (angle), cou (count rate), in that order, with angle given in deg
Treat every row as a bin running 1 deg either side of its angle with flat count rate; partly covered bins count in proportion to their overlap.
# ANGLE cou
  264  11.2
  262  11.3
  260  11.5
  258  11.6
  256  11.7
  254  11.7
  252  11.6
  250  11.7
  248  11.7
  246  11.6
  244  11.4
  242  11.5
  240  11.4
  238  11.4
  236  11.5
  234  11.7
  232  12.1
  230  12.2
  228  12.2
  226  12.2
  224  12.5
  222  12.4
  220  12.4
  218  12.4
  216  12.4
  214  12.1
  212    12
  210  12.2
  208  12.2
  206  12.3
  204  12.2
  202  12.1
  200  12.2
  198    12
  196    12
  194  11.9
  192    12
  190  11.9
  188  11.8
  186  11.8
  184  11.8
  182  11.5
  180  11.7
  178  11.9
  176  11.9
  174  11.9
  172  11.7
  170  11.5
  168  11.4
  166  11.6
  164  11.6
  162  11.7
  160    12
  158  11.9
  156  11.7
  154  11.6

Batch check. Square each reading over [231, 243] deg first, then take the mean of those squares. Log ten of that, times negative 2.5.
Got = -5.32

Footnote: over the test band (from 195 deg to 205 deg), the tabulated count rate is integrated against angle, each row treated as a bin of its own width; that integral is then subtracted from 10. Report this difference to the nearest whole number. -111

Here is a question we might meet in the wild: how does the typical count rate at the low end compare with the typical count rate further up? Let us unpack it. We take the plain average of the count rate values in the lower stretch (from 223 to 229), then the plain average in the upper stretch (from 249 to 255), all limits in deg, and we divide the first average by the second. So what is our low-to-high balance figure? 1.05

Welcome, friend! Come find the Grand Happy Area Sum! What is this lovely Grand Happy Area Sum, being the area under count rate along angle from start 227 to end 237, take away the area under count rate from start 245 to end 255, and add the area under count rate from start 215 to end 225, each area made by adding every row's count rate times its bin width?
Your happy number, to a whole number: 127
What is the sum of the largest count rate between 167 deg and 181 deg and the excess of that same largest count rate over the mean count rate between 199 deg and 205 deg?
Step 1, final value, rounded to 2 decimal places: 11.63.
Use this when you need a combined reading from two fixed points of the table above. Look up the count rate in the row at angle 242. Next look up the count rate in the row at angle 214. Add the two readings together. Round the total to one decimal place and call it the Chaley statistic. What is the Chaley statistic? 23.6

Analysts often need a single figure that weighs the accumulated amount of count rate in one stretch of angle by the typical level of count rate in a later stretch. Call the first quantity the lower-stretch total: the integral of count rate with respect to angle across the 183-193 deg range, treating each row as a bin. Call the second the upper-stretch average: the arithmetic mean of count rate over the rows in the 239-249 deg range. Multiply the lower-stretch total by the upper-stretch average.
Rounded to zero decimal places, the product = 1366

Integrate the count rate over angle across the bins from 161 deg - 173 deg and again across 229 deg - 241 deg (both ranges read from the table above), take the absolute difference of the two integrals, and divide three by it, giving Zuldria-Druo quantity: 1.9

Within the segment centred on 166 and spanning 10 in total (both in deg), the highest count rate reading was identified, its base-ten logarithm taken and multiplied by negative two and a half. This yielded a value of -2.67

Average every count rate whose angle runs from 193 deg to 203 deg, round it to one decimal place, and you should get 12.0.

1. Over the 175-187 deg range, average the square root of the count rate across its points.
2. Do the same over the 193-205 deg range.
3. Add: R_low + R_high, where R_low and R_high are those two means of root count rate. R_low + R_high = 6.90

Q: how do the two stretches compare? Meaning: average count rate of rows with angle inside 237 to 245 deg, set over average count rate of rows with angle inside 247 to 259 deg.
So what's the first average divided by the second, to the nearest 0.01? 0.98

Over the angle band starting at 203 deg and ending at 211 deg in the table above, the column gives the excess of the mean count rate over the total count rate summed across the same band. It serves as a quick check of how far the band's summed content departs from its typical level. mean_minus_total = -36.7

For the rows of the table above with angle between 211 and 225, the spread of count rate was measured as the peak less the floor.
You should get 0.50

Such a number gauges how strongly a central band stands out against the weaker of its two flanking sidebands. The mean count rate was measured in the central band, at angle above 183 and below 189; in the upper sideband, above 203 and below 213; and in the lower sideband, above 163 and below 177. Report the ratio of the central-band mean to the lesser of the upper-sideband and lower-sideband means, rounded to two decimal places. 1.01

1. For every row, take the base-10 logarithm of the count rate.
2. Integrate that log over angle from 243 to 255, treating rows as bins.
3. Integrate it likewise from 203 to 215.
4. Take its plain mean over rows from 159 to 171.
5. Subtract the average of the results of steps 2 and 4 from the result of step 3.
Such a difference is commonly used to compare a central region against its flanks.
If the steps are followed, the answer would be 6.10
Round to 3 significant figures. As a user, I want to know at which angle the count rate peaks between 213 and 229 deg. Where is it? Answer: 224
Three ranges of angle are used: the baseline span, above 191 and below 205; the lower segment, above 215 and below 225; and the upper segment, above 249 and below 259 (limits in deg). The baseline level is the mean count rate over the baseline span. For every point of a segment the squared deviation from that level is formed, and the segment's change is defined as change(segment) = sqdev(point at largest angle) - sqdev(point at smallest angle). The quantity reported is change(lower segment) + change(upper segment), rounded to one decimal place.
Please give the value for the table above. 0.2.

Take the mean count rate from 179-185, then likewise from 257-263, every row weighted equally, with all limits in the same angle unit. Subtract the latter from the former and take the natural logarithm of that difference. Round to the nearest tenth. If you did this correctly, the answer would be -1.6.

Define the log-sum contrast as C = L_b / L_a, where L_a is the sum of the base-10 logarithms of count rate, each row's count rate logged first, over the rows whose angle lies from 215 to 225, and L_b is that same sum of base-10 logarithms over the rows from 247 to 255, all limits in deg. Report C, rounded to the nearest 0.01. 0.78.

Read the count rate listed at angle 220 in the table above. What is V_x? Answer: 12.4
